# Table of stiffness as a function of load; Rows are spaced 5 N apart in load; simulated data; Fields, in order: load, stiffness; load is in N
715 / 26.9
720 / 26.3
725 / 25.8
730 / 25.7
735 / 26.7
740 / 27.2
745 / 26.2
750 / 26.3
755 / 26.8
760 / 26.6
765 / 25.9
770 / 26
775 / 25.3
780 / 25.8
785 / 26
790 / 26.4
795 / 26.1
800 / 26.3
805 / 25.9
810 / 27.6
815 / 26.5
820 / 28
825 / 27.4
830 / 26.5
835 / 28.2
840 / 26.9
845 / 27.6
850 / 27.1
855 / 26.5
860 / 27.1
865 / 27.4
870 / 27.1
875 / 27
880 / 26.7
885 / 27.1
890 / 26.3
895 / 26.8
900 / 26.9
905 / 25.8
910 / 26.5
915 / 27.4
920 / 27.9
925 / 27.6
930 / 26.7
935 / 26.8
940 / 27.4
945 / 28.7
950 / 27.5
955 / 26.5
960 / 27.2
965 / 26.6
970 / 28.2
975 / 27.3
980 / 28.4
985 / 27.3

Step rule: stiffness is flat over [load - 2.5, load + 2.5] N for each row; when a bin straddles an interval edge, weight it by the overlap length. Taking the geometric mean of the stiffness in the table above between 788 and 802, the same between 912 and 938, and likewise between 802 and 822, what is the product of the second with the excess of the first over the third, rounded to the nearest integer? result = -20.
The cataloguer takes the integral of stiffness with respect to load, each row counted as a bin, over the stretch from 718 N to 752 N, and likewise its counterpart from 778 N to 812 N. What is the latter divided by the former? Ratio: 0.999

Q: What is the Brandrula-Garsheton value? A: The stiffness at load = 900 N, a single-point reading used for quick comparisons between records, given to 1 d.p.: 26.9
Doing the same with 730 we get 25.7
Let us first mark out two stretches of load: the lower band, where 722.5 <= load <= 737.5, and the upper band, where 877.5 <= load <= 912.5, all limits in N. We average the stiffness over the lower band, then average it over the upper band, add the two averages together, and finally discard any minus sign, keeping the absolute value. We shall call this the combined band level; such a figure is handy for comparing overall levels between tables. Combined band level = 52.7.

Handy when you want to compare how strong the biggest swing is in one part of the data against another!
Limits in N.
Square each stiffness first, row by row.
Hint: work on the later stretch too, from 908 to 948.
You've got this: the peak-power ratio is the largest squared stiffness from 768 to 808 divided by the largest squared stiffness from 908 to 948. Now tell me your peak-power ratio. 0.85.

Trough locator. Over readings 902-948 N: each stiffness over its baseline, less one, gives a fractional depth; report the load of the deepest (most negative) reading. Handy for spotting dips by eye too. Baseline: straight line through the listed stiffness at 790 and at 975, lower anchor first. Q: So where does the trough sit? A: 905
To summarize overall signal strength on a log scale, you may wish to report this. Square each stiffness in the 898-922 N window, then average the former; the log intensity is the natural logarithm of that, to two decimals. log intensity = 6.58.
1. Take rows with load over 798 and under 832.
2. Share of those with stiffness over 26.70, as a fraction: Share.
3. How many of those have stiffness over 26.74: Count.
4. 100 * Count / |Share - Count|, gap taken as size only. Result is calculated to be 117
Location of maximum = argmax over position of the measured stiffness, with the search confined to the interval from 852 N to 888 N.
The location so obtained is 865 N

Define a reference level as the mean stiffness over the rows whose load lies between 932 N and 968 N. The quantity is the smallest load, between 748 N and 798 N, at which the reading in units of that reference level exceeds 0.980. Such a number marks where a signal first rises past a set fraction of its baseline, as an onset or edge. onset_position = 755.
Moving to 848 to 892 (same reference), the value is 850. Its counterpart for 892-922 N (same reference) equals 895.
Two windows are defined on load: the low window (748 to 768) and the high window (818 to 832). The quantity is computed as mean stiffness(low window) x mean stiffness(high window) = 721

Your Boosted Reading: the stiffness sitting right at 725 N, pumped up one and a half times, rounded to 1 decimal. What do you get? 38.7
